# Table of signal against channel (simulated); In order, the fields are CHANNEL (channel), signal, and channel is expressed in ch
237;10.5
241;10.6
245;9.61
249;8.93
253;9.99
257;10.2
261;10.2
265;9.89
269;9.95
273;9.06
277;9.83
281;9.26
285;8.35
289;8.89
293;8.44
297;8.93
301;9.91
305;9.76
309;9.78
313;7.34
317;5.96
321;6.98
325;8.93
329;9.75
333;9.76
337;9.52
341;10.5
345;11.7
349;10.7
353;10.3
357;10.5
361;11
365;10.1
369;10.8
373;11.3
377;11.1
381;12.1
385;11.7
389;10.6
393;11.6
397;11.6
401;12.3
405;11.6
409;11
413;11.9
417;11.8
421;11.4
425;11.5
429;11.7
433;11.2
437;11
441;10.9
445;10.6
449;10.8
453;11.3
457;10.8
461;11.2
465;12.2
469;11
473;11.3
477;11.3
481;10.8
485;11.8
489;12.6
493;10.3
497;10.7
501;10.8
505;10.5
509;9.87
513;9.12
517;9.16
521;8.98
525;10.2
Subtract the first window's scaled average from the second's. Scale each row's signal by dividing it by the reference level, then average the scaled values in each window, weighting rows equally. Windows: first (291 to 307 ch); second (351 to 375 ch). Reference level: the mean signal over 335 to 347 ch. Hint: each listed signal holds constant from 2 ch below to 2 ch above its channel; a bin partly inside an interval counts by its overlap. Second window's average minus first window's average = 0.13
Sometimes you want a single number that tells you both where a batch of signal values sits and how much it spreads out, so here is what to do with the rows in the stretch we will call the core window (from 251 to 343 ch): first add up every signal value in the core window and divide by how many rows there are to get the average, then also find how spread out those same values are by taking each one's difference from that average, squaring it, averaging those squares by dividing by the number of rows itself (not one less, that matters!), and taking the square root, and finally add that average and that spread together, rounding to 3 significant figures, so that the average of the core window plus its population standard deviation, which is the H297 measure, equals 10.3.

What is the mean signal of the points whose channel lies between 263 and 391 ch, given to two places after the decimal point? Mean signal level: 9.77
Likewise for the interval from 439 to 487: 11.17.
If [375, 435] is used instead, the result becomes 11.54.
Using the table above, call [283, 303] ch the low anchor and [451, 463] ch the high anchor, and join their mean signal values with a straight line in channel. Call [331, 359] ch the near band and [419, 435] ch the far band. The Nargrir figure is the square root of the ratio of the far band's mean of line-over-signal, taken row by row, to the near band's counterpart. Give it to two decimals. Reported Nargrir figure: 1.01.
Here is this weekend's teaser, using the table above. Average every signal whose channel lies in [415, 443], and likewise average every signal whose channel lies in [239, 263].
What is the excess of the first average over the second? 1.4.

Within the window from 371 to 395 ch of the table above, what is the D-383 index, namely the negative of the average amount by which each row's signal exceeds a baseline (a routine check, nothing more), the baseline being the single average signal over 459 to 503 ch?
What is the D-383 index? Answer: -0.13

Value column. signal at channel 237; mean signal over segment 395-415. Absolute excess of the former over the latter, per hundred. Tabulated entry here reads 0.012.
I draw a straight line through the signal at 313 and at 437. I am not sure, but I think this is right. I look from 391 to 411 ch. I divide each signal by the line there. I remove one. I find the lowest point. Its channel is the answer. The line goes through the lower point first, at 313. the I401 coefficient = 409 ch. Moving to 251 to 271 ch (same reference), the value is 269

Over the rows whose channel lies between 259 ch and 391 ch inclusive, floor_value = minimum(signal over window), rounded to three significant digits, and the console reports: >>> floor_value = 5.96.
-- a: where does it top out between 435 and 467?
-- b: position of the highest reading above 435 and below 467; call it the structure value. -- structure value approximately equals 465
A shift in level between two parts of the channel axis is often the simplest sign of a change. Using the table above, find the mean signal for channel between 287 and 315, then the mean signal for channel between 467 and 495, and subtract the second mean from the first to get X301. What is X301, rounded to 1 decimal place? -2.3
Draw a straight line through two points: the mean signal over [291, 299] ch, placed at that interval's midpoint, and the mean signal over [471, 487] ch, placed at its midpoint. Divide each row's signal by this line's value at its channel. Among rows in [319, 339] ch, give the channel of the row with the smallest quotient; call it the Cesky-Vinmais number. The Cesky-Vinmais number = 321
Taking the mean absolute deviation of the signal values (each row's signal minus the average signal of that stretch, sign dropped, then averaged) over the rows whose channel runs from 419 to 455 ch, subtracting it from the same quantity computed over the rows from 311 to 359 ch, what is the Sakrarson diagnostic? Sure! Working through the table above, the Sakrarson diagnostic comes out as 1.1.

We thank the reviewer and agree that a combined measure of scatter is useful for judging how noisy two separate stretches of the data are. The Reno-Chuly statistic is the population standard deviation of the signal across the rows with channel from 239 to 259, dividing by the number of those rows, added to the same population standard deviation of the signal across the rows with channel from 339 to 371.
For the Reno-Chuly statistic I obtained 1.0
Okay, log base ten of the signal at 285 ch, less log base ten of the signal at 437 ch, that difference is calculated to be -0.12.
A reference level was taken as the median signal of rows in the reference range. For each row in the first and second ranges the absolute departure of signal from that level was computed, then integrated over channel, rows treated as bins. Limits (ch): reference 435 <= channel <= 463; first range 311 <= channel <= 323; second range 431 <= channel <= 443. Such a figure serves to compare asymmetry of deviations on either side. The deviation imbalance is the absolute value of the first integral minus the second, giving 48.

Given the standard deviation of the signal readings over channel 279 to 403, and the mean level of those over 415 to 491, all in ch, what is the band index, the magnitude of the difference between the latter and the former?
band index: 9.8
